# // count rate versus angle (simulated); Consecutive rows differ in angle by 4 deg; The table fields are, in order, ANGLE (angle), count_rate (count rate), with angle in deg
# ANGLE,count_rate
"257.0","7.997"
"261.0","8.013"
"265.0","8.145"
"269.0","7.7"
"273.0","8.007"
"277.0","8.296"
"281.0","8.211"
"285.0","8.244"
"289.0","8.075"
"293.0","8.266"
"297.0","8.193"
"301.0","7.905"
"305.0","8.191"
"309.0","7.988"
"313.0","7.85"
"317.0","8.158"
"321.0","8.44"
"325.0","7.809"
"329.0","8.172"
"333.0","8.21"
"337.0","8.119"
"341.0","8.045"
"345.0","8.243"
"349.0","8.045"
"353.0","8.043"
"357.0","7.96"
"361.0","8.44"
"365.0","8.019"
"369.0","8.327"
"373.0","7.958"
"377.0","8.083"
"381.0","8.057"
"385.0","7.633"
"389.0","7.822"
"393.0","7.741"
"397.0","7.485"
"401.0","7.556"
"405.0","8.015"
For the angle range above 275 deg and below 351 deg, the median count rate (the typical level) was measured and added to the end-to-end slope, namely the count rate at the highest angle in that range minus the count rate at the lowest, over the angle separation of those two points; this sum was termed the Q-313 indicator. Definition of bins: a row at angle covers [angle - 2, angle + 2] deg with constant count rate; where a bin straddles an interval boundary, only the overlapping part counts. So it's 8.17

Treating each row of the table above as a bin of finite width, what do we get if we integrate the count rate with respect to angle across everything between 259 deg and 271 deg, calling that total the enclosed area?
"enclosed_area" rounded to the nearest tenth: 95.4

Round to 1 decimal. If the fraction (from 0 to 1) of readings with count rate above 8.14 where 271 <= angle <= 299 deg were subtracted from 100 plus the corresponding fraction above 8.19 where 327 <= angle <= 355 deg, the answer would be 99.6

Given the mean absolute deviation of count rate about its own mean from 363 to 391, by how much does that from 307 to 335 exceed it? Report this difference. 0.022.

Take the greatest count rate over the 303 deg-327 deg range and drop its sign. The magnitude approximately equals 8.44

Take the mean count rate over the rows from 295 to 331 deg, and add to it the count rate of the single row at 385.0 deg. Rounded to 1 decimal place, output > 15.7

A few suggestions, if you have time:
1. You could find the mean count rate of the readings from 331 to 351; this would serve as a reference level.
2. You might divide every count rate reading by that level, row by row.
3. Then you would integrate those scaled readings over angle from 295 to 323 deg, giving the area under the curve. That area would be 27.9 deg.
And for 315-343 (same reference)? 28.0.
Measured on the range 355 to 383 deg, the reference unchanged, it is 28.0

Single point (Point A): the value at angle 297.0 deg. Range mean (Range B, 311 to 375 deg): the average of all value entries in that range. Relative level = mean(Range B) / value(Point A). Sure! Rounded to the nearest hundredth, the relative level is 0.99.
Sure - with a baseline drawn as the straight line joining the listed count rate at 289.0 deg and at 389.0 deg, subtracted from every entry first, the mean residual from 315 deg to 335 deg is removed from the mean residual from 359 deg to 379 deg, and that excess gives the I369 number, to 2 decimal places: 0.12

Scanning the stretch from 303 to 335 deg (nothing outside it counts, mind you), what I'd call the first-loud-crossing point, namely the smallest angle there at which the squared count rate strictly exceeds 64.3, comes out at 305.0 deg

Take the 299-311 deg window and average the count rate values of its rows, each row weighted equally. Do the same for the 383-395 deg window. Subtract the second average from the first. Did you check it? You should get 0.30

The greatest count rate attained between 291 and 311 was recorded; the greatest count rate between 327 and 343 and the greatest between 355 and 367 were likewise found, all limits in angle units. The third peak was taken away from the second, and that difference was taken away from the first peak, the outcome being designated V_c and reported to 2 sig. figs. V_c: 8.5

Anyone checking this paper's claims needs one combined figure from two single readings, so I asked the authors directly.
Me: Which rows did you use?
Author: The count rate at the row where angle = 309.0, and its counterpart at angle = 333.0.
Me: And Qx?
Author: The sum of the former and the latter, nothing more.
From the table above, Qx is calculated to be 16.2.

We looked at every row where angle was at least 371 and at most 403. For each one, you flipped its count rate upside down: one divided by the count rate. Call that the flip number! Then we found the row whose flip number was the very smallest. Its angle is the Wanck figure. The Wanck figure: 377.0 deg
